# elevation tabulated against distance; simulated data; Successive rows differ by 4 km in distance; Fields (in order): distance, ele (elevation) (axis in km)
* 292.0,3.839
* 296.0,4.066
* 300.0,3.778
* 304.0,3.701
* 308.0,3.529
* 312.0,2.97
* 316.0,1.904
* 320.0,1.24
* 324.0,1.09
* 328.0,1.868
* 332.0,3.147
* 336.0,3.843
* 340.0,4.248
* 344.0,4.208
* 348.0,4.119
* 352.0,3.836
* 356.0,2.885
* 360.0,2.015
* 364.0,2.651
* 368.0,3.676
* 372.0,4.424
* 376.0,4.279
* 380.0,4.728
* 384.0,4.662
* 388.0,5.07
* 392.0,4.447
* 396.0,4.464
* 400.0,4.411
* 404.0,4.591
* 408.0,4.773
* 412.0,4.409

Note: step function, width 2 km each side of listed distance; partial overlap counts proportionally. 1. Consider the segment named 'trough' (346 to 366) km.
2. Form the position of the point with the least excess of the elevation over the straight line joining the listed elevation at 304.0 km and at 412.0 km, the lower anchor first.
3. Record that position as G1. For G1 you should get 360.0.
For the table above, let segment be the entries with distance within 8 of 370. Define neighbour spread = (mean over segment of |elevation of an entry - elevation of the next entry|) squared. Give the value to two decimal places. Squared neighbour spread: 0.41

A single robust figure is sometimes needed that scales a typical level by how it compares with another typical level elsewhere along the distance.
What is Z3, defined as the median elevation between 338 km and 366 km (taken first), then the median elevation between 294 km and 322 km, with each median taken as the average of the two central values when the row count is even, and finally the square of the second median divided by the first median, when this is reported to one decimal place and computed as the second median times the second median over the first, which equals 3.2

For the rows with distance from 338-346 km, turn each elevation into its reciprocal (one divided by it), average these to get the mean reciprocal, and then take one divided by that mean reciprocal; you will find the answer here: 4.2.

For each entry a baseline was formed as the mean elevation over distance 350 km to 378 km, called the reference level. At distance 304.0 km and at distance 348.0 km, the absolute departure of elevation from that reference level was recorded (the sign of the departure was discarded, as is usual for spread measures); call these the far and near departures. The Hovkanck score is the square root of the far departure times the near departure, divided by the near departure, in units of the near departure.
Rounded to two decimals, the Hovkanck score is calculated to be 0.65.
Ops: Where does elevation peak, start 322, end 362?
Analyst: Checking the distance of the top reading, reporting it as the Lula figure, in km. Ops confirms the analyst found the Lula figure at 340.0 km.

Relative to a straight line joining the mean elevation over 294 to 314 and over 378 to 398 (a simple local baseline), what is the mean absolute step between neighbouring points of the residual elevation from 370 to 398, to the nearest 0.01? 0.30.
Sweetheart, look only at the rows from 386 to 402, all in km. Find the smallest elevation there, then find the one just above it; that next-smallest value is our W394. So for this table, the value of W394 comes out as 4.447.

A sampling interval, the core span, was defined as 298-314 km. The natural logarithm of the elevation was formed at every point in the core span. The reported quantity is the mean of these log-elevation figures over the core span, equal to 1.25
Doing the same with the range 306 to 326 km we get 0.66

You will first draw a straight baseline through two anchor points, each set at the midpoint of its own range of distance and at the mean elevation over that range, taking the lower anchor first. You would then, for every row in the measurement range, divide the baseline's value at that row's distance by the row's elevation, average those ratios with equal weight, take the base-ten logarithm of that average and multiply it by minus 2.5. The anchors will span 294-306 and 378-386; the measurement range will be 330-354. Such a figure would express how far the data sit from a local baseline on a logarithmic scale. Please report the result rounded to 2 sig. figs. -0.11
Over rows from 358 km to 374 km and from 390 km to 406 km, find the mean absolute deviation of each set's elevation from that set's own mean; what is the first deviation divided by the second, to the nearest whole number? 15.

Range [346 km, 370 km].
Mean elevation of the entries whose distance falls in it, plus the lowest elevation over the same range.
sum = 5.2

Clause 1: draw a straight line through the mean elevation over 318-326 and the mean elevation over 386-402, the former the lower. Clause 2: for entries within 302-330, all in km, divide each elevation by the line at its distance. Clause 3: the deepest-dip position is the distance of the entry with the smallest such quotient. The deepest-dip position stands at 324.0 km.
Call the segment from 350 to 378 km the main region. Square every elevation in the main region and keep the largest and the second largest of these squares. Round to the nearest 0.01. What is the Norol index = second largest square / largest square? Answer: 0.94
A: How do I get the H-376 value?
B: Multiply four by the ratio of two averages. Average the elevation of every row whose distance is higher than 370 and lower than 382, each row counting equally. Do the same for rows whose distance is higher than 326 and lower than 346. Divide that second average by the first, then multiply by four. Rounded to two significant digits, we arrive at 3.1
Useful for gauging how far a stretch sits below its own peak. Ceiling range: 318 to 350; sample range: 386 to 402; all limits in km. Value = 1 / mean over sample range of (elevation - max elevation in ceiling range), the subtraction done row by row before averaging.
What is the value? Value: 2.9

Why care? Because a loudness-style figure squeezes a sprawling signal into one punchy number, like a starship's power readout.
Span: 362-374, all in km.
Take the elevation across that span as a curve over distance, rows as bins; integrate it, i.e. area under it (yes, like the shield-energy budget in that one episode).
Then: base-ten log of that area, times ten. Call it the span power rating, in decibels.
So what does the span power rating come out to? 16.3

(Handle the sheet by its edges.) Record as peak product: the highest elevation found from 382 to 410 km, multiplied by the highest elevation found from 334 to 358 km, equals 21.5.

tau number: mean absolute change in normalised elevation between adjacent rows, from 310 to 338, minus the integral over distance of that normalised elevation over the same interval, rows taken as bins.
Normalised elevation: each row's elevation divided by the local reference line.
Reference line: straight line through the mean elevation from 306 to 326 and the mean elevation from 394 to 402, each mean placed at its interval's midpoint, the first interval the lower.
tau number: -27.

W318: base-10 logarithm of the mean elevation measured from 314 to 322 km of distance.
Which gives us 0.20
